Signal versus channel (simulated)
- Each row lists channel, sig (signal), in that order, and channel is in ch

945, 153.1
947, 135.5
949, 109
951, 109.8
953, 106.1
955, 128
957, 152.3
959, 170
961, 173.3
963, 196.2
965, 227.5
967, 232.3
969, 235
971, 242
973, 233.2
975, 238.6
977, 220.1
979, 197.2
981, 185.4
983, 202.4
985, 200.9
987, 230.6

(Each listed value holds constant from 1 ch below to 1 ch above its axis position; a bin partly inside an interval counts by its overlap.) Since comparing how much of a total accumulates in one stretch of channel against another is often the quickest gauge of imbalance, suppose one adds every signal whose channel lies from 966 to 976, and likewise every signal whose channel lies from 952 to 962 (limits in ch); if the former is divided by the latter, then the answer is 1.62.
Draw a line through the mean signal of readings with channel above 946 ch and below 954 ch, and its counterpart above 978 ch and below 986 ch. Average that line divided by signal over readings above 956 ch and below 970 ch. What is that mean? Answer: 0.76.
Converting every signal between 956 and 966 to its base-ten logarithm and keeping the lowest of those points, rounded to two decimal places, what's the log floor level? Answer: 2.18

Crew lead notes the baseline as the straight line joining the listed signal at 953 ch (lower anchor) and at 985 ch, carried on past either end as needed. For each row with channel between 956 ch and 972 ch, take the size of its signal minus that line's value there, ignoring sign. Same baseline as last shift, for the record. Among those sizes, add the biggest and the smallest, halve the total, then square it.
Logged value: 3612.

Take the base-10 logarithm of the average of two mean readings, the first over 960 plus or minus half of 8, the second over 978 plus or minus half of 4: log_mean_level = 2.28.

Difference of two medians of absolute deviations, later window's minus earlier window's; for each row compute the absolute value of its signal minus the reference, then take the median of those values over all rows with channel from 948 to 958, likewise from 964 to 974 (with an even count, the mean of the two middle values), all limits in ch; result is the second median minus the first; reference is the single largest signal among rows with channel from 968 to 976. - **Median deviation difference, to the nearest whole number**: -123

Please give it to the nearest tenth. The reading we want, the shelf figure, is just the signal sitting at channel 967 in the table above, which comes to 232.3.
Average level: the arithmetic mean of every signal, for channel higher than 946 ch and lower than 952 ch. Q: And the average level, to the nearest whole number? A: 118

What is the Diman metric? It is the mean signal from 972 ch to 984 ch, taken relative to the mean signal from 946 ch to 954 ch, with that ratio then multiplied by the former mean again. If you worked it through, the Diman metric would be 393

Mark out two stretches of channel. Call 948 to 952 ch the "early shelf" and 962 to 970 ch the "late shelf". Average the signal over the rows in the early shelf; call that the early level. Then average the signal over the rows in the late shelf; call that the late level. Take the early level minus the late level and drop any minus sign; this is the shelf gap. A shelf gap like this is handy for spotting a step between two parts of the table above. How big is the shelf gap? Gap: 113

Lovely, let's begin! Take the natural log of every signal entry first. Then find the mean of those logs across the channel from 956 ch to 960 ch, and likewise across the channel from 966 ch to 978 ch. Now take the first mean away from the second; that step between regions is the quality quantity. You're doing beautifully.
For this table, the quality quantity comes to 0.4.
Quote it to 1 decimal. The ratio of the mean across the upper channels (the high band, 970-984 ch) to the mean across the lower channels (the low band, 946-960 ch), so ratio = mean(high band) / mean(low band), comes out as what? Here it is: 1.7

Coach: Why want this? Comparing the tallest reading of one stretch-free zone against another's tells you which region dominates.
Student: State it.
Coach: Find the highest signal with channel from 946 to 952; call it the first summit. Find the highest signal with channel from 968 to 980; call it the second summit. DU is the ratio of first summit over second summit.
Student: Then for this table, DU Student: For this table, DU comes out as 0.56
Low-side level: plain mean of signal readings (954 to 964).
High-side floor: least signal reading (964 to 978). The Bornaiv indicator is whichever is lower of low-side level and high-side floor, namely 164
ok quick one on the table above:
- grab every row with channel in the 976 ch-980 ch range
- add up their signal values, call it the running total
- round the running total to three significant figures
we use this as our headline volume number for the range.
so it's 417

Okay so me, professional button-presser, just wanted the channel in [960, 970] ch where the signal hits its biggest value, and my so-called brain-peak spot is 969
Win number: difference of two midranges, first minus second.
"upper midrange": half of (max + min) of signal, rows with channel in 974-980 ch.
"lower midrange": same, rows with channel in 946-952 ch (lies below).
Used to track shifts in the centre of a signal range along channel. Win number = 96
